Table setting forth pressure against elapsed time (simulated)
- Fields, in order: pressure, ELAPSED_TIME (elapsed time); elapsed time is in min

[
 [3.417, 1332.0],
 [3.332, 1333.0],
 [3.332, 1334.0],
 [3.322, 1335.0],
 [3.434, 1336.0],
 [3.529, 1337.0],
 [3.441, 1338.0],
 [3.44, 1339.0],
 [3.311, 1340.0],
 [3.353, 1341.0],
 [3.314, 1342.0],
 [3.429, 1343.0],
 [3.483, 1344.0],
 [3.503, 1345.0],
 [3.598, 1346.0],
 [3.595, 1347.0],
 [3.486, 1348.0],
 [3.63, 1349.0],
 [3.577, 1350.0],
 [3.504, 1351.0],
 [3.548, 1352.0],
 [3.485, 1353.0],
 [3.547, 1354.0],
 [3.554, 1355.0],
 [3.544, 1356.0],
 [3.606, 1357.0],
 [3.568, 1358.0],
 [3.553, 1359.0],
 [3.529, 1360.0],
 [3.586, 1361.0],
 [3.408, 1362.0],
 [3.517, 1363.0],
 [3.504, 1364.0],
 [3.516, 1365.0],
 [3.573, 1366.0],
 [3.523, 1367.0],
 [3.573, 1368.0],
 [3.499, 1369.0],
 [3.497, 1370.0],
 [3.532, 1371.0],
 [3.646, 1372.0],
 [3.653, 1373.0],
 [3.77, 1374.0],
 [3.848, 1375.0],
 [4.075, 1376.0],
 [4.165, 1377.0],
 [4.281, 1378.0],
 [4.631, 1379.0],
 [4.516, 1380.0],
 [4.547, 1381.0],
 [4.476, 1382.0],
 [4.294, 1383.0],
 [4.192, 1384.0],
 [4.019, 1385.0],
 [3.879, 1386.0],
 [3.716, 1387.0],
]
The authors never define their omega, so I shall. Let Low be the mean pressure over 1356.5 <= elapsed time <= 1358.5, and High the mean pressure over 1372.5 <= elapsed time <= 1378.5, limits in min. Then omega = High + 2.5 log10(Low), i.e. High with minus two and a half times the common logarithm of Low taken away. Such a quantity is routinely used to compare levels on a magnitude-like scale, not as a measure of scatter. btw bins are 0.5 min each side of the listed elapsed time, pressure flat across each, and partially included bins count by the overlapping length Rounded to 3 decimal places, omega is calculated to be 5.352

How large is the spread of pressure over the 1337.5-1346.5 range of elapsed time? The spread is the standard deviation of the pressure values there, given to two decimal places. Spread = 0.09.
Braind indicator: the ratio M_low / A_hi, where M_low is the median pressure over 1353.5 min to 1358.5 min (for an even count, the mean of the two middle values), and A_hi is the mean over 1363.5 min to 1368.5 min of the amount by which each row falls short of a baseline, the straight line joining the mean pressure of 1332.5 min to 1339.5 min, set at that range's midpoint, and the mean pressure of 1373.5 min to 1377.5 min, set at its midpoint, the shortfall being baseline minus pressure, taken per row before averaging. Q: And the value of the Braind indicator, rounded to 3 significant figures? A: 12.2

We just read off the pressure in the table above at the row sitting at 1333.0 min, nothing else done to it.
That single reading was 3.332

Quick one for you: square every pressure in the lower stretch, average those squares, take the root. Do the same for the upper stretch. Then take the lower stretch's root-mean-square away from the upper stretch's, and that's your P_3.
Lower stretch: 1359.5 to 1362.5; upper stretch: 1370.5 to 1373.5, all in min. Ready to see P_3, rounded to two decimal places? 0.10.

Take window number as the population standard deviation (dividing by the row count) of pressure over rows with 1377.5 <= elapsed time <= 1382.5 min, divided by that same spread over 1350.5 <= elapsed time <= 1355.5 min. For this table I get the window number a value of 4.2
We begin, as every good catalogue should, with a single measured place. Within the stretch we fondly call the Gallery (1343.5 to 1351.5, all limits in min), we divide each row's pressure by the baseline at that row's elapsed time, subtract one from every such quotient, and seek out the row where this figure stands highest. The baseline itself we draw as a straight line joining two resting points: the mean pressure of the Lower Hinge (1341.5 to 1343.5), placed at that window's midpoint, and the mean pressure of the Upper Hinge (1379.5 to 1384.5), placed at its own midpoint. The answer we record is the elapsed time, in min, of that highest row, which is 1346.0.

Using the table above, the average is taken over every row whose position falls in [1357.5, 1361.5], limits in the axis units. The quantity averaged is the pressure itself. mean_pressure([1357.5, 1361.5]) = 3.56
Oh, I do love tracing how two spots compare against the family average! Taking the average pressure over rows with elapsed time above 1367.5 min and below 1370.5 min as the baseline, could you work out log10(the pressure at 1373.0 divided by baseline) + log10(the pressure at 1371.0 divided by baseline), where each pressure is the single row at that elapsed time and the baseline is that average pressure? 0.017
